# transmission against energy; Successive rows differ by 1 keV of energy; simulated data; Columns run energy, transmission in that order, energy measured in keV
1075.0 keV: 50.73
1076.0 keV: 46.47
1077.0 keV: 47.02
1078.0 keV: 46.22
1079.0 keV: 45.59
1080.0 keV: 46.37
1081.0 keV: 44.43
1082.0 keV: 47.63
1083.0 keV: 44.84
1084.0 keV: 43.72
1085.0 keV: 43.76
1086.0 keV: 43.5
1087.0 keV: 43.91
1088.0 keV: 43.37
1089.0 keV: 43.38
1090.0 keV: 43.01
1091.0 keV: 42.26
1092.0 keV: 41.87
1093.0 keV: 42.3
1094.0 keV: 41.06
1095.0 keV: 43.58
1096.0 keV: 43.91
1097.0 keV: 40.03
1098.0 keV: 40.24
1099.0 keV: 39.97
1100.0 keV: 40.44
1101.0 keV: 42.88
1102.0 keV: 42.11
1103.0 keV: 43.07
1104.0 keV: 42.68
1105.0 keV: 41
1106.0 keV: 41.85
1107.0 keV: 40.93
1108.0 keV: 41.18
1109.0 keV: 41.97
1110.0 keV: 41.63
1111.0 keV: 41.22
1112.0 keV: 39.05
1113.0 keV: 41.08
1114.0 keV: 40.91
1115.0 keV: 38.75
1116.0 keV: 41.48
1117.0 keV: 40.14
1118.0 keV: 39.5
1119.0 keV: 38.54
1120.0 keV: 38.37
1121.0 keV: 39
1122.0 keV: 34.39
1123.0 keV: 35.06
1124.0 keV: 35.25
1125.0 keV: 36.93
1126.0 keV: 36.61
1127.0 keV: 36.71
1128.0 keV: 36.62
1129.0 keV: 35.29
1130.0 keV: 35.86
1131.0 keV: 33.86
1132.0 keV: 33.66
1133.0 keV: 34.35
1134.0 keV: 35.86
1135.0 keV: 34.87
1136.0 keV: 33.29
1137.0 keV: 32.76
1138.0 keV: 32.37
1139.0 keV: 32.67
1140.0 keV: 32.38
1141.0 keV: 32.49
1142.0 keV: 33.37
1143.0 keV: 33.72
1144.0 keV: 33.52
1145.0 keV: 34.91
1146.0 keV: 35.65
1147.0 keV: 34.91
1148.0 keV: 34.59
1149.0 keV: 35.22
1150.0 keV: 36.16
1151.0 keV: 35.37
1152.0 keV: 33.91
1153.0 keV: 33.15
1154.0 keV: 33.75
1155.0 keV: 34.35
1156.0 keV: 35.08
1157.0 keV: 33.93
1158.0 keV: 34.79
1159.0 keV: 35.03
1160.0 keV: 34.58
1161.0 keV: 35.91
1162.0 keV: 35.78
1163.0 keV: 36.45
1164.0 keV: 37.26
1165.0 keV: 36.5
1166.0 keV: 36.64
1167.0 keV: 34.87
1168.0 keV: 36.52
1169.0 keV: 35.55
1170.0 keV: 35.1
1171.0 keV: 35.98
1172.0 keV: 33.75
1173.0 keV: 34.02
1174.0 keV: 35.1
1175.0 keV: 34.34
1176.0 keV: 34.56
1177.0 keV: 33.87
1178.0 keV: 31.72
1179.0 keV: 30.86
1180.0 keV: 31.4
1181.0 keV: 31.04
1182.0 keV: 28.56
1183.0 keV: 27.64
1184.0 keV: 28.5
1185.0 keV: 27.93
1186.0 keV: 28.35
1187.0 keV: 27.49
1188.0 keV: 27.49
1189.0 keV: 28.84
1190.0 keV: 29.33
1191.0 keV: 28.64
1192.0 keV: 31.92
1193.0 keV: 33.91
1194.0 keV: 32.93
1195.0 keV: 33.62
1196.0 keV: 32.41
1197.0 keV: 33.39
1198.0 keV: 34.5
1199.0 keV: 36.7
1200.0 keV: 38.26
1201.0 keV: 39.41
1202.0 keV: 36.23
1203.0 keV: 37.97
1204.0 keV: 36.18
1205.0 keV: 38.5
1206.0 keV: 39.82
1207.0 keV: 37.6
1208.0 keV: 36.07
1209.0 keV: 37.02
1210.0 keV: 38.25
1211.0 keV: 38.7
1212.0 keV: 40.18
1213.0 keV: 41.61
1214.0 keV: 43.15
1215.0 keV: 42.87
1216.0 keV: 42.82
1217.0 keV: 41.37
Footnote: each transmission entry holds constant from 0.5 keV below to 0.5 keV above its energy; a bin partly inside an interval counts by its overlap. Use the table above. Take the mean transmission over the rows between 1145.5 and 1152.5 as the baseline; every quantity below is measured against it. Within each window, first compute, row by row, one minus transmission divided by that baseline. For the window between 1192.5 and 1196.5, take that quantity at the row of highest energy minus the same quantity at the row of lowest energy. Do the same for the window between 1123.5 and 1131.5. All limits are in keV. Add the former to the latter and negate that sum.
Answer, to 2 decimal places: -0.08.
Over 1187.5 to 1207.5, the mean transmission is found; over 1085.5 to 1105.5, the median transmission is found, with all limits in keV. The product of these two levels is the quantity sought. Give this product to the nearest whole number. 1461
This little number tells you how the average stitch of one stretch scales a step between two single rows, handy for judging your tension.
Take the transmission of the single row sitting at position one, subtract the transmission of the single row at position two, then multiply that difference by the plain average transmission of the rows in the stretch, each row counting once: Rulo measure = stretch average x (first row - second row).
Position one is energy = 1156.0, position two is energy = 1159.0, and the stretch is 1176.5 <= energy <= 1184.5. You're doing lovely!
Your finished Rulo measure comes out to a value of 2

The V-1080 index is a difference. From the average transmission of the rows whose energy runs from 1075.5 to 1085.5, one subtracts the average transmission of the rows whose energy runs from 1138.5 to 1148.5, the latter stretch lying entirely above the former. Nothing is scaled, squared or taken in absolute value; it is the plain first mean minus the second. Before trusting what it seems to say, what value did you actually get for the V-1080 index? 12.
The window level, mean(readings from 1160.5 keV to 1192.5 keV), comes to 33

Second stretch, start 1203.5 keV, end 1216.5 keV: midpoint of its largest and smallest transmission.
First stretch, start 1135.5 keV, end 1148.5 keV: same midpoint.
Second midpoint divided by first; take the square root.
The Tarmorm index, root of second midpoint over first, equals 1.08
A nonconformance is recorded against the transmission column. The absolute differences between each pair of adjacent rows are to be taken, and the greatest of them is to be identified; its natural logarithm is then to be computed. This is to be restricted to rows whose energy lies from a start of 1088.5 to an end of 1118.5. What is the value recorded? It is 1.36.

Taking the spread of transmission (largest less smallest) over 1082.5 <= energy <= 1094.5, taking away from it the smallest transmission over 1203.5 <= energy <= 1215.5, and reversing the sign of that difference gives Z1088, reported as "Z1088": 32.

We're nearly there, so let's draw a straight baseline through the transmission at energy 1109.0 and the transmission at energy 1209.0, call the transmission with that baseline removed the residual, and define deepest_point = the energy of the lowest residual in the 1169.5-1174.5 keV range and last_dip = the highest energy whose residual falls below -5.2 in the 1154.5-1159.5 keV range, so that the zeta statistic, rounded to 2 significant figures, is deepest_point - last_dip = 15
